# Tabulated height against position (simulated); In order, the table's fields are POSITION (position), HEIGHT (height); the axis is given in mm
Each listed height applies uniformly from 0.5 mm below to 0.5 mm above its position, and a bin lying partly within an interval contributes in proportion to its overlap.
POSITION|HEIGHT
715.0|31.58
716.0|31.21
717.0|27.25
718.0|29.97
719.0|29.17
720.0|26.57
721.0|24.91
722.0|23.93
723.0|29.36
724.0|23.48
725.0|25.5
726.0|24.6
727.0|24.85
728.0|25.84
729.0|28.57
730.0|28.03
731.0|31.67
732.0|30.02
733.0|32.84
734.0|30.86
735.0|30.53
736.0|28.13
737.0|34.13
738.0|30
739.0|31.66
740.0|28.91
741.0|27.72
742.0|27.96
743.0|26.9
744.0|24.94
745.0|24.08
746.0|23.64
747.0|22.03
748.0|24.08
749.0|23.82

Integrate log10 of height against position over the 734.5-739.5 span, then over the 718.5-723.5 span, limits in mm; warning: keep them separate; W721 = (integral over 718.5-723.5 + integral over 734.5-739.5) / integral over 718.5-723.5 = 2.04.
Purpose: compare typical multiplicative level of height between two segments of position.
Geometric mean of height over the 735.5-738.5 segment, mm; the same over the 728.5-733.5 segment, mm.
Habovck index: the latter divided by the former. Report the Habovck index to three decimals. 0.984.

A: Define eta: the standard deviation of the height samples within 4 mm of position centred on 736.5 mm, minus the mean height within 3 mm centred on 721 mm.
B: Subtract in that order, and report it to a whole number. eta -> -23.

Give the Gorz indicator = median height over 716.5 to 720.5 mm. 28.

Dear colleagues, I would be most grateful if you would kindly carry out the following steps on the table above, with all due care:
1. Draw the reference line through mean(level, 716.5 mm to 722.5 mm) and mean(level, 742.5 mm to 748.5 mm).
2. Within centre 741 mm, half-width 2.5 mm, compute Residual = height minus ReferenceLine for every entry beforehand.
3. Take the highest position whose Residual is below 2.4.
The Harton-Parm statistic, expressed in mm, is 743.0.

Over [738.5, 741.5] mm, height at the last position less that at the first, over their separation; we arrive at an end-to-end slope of -2.0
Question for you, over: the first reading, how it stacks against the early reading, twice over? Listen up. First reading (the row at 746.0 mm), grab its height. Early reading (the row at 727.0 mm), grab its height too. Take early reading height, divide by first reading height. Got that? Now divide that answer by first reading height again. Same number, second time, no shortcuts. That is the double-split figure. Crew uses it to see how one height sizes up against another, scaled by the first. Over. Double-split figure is 0.044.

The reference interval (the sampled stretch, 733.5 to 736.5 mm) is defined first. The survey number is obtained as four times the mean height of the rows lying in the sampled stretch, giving 119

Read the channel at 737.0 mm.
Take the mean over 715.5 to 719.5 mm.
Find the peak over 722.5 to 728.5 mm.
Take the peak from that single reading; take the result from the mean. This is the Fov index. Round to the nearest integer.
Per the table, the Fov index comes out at 25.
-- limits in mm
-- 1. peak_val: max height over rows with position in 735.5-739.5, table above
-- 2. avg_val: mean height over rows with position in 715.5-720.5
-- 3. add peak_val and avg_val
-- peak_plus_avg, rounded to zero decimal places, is 63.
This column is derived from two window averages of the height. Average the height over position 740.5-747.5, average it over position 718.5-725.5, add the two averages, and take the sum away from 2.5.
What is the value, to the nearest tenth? -49.0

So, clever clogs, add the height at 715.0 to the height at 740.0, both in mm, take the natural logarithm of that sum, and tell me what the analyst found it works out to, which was 4.10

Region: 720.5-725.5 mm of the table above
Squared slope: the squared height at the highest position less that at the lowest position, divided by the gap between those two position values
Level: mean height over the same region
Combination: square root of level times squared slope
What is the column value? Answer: 14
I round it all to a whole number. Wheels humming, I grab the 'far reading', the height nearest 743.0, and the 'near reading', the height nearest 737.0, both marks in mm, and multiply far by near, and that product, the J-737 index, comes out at 918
